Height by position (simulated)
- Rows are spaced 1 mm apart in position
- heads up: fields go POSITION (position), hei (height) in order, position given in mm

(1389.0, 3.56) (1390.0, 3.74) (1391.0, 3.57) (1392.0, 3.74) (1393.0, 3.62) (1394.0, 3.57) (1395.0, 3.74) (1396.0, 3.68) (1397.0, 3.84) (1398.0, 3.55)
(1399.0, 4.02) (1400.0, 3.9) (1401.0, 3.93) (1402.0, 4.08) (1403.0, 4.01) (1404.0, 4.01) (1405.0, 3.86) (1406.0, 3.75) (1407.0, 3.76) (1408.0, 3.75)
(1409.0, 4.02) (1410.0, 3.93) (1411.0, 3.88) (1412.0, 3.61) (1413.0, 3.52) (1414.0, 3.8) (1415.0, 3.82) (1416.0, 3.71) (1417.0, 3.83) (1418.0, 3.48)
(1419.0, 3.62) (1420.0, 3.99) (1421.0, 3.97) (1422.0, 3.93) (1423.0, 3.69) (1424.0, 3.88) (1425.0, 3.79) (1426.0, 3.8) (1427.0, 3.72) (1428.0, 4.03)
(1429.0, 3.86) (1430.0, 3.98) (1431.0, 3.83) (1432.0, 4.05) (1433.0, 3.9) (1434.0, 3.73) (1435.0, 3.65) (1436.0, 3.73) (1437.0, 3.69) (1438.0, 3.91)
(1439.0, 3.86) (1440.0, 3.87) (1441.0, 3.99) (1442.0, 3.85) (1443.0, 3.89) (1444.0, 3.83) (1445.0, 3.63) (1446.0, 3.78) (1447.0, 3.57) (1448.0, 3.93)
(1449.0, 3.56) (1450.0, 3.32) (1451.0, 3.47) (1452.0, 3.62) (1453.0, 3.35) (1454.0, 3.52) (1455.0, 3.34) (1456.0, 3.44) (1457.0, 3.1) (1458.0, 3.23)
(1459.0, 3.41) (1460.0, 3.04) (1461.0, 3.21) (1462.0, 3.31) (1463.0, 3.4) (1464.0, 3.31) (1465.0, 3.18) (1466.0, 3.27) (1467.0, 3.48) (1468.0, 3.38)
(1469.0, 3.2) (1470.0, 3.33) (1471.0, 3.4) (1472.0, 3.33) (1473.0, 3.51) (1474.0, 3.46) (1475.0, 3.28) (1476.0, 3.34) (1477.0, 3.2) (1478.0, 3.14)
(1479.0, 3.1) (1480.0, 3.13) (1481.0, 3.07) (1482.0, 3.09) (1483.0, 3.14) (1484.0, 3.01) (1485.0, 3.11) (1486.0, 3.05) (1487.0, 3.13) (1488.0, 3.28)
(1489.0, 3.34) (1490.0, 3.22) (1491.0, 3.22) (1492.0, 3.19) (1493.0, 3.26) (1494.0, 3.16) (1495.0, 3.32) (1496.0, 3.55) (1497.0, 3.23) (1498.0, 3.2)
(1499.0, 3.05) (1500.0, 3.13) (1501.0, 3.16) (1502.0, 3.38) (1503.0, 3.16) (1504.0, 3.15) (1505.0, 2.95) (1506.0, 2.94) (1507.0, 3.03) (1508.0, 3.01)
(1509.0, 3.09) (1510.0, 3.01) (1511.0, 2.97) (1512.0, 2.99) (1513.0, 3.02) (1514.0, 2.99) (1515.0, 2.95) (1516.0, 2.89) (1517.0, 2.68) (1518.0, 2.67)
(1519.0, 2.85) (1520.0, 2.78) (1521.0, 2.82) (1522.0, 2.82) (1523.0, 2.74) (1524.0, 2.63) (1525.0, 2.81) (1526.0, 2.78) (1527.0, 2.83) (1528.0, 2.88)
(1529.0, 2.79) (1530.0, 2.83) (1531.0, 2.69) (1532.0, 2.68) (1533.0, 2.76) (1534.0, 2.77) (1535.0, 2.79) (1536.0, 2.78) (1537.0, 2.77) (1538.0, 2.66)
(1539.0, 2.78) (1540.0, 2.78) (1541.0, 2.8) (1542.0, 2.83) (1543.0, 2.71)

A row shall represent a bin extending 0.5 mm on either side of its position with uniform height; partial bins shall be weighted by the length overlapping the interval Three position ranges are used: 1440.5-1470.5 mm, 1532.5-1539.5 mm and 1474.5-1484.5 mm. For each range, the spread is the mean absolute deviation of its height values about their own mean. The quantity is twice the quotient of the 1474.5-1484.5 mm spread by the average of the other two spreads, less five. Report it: -3.7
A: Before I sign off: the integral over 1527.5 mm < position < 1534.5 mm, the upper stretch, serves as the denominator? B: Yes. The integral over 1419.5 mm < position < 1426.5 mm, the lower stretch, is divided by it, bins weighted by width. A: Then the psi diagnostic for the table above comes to 1.4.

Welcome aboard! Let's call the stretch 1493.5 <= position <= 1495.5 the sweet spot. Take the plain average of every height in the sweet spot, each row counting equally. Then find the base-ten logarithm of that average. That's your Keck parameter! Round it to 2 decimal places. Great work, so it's 0.51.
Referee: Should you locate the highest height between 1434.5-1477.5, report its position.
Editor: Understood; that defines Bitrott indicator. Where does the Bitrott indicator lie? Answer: 1441.0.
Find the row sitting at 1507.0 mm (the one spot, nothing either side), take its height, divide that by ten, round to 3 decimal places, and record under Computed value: 0.303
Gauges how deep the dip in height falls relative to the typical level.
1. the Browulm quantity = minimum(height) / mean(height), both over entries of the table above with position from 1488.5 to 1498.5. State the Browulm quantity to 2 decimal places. 0.97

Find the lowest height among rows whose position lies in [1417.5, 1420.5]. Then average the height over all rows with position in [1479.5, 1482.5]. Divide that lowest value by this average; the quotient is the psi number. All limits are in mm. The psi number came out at 1.12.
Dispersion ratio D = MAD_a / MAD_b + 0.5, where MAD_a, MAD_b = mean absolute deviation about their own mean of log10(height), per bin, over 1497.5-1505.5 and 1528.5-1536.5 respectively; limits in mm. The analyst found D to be 2.3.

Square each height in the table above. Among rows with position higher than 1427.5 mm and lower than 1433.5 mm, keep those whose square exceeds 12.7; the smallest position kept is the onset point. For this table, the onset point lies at 1428.0 mm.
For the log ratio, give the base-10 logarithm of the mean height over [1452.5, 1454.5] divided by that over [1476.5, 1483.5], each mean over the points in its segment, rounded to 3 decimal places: 0.041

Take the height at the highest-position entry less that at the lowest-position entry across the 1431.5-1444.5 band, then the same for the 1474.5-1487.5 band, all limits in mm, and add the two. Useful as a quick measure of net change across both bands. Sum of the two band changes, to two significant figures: -0.37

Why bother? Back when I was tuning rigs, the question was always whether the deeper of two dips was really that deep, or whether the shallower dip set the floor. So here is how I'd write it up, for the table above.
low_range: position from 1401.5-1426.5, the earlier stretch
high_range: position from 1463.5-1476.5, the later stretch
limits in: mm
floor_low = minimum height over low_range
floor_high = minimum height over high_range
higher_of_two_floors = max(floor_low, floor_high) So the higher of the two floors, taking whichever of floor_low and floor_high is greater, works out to 3.48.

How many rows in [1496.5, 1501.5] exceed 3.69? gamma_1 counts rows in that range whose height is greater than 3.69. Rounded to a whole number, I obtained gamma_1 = 0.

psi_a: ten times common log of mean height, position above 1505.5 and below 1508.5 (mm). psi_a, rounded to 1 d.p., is 4.8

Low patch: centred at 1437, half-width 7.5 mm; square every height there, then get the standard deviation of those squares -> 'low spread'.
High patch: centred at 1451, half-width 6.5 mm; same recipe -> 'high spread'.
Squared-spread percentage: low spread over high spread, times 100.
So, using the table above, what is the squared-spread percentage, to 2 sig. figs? 58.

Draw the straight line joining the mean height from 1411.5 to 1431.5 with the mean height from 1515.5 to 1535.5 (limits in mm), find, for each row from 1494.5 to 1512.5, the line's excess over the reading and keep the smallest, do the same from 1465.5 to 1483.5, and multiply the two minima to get 0.11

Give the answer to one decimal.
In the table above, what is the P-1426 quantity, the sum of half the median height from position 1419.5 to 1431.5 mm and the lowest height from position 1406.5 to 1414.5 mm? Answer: 5.5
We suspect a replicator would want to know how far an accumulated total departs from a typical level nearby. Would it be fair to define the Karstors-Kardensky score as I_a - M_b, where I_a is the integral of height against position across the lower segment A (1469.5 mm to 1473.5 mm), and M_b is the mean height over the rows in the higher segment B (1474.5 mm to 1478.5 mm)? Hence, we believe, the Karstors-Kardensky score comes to 10.3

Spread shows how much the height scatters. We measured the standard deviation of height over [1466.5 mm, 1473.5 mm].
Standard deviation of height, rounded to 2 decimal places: 0.10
